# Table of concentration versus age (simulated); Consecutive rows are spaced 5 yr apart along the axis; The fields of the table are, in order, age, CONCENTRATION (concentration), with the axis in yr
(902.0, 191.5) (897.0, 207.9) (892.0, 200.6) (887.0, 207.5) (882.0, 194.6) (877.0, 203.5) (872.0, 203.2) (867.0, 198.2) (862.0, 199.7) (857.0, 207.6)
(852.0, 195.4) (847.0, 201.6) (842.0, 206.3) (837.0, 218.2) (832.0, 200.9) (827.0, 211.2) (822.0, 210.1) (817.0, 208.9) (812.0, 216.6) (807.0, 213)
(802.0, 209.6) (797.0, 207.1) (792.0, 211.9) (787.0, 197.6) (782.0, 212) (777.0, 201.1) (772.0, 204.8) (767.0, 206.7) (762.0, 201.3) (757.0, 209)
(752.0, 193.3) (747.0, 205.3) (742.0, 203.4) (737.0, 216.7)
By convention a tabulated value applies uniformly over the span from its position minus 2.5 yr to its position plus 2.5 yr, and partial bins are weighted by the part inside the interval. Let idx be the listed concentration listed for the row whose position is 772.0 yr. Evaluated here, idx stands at 204.8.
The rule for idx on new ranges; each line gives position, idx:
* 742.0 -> 203.4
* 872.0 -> 203.2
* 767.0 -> 206.7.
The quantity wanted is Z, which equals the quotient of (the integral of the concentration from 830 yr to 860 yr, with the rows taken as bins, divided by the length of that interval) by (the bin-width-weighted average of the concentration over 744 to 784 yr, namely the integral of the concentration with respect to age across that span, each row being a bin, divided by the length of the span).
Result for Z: 1.00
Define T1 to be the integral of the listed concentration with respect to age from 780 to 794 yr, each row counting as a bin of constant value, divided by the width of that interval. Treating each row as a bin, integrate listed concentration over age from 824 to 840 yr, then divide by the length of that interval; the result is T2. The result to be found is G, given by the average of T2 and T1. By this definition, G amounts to 208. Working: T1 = 207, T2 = 210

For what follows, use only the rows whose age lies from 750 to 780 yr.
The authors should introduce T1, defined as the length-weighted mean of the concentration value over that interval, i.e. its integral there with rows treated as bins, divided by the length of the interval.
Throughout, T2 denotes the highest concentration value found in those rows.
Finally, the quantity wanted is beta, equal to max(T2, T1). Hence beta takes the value 209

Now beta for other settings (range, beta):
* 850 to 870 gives 208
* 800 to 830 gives 217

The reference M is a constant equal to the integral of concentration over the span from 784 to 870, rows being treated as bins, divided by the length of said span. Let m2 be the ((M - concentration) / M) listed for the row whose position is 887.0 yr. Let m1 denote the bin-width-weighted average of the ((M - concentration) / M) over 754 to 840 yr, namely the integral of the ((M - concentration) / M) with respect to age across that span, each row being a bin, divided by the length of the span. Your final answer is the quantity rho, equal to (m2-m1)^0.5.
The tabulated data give 0.06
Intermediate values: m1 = -0.007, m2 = 0.00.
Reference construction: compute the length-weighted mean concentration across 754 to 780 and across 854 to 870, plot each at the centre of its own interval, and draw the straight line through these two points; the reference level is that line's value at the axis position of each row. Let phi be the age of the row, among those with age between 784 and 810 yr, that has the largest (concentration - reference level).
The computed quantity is 807.0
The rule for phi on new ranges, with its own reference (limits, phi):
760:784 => 782.0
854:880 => 857.0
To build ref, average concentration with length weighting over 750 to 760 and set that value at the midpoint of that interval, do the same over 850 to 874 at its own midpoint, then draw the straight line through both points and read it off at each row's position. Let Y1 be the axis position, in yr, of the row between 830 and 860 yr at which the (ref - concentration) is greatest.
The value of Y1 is 852.0 yr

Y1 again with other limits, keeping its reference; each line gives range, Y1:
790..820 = 797.0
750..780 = 752.0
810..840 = 832.0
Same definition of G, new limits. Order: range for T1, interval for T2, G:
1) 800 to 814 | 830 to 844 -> 211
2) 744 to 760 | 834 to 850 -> 205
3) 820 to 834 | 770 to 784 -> 207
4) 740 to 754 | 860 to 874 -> 201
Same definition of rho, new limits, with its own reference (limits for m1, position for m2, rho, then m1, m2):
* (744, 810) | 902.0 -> 0.26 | 0.005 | 0.07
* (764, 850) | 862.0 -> 0.20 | -0.006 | 0.03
